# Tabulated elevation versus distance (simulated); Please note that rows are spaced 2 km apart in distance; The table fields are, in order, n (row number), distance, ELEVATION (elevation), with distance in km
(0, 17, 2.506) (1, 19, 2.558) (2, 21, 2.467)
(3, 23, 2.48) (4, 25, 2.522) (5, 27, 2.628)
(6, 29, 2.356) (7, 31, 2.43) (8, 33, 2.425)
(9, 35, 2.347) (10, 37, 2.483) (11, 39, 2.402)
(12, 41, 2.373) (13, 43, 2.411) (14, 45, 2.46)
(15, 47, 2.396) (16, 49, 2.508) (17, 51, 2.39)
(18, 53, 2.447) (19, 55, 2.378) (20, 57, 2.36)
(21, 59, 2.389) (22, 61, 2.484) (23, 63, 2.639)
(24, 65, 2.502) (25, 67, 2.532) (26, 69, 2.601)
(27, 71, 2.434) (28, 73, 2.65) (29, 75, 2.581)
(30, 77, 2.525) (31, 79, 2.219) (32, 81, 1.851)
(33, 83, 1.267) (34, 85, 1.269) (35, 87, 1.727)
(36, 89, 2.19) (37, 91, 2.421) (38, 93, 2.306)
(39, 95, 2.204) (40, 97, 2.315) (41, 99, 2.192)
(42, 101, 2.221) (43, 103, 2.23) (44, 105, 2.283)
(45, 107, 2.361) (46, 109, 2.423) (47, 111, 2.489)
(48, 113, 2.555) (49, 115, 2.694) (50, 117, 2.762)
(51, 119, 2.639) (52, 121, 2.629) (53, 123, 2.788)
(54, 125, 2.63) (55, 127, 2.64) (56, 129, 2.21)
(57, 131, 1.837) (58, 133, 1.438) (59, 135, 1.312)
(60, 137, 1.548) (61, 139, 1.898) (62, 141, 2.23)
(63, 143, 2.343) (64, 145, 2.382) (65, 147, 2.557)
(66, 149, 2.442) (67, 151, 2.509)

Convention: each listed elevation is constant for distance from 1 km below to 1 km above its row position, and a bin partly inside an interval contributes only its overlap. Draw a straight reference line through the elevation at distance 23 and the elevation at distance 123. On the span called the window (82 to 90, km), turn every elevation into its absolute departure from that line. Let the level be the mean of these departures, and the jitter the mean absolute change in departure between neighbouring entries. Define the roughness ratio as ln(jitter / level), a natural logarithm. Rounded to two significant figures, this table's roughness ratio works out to -1.2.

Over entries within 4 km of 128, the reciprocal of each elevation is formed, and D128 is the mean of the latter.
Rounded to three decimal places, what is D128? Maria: 0.439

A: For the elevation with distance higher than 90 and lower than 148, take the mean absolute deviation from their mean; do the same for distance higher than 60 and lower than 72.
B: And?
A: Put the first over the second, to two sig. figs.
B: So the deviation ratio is 4.6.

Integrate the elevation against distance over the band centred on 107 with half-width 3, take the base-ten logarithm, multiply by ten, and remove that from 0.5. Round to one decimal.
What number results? -11.0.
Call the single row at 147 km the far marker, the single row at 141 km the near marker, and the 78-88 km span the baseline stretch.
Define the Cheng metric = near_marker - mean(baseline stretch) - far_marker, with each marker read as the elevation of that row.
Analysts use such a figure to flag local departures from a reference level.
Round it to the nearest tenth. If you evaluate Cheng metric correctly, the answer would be -2.0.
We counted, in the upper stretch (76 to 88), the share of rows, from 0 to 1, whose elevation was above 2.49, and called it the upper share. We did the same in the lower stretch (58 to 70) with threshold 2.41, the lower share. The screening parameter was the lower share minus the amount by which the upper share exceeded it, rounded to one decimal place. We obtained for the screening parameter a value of 1.5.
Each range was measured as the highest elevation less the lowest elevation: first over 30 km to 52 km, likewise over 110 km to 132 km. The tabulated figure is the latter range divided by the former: 6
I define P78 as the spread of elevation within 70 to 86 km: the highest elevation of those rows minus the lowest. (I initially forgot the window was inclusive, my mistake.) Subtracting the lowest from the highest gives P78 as 1.38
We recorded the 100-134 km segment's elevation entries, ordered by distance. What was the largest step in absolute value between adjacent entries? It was 0.430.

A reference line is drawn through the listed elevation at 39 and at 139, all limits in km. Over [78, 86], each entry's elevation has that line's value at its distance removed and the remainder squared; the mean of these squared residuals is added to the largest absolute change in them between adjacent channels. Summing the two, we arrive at 1.2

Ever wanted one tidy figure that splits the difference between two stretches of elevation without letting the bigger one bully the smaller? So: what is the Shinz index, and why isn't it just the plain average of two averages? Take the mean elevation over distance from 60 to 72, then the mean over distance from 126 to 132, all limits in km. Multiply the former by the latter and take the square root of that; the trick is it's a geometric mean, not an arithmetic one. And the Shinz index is 2.38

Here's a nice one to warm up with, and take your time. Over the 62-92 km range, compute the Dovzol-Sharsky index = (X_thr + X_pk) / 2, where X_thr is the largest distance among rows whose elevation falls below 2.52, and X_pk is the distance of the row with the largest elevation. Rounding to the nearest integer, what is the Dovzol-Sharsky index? 82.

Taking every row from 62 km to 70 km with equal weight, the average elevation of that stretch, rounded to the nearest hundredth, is 2.57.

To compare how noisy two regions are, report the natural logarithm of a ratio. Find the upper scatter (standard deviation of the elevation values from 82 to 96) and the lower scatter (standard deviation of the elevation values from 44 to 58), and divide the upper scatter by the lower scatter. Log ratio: 2.22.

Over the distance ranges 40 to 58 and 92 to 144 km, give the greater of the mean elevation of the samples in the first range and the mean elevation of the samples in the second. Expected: 2.41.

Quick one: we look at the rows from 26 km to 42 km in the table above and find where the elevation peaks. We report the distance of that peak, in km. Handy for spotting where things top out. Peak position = 27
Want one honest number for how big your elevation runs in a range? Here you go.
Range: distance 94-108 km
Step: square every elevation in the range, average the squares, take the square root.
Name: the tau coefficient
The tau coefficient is 2.26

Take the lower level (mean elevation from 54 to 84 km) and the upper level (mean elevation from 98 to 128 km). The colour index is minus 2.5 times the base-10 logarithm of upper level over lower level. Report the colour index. -0.063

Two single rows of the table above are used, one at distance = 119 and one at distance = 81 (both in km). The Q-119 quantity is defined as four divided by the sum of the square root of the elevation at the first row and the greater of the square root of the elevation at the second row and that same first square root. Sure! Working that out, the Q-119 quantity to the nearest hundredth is 1.23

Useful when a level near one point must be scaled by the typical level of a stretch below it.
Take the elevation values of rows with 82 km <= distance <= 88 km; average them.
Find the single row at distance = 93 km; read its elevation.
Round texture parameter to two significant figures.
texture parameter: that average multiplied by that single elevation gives 3.3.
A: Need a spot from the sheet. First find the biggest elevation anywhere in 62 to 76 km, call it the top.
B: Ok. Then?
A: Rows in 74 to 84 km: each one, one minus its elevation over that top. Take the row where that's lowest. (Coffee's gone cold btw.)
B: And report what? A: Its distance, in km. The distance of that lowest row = 75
